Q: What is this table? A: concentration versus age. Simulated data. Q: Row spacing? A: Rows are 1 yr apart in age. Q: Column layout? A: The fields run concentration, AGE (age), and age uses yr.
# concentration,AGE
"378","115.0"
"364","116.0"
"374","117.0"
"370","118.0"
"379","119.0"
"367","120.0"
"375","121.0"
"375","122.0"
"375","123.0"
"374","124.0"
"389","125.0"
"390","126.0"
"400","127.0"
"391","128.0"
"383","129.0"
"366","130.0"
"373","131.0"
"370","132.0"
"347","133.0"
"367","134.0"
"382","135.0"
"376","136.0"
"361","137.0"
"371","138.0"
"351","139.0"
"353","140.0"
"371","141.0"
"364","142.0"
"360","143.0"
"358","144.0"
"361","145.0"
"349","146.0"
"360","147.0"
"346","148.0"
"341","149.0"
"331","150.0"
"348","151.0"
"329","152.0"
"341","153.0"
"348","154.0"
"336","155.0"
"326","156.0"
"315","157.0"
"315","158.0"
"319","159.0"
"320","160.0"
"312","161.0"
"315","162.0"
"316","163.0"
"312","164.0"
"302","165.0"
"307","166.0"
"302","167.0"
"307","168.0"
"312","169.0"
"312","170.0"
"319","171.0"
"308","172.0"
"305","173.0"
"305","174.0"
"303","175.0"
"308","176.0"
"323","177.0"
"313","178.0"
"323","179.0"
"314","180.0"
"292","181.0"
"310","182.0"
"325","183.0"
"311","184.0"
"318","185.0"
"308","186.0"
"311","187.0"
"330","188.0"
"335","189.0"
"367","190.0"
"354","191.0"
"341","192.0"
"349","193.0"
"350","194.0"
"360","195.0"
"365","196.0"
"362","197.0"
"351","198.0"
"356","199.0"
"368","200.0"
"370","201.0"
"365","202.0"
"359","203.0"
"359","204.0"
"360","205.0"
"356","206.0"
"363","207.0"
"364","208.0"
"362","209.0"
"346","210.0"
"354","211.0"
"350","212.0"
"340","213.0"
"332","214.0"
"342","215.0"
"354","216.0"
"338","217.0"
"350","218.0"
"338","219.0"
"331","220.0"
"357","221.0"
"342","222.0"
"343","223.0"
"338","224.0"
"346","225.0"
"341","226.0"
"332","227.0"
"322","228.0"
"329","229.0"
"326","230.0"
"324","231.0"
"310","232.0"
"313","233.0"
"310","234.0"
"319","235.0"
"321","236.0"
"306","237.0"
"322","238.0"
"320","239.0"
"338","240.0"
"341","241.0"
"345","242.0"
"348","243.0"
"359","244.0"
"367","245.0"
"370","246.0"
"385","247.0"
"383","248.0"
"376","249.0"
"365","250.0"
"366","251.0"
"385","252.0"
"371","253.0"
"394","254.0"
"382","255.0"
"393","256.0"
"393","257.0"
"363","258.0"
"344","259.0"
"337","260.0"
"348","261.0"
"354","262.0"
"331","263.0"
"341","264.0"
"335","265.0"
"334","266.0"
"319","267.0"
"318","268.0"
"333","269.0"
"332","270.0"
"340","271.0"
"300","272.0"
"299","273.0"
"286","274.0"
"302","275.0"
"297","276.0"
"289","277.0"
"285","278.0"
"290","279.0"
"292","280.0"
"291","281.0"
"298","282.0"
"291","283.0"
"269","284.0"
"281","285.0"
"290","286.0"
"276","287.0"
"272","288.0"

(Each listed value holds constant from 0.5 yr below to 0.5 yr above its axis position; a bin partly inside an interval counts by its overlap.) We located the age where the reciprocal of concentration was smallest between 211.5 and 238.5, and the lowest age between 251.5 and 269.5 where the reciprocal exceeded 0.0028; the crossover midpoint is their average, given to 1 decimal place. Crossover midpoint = 240.0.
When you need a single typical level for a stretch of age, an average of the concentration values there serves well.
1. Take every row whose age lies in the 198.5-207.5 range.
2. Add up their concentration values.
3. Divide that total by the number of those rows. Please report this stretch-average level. 362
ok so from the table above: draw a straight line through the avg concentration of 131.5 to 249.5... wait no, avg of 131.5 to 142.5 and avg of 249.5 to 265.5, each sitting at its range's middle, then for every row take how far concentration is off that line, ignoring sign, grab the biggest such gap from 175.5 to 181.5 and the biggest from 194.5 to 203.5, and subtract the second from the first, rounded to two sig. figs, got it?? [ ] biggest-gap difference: 59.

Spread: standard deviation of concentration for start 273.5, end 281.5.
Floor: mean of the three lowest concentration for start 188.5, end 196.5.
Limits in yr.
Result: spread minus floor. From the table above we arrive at -336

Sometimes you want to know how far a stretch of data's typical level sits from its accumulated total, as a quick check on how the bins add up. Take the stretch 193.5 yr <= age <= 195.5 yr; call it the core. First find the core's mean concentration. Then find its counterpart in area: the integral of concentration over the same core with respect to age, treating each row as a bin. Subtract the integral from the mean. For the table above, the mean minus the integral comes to -355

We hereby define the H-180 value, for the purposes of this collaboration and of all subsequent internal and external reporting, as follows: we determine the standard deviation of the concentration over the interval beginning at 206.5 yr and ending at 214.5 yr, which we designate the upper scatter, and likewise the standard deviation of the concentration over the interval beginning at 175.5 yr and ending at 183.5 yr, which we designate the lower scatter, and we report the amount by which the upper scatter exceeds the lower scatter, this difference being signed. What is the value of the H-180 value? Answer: 0.8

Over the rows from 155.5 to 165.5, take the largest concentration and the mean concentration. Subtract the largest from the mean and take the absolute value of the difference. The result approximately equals 11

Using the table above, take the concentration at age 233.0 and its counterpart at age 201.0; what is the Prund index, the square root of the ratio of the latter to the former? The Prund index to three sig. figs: 1.09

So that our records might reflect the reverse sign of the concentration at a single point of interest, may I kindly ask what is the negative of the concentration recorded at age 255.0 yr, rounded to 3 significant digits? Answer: -382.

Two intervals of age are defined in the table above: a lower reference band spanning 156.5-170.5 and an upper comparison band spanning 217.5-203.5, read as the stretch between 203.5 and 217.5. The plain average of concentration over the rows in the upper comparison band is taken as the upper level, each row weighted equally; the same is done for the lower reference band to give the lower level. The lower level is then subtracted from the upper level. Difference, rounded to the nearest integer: 40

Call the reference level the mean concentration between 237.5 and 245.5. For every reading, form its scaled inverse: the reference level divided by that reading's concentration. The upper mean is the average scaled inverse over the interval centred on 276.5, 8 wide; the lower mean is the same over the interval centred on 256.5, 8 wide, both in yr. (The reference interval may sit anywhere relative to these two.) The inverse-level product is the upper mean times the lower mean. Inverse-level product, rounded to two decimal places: 1.08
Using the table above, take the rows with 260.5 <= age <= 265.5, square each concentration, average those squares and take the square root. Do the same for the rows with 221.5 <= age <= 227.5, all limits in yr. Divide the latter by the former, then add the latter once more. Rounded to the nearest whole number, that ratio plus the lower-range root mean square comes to 341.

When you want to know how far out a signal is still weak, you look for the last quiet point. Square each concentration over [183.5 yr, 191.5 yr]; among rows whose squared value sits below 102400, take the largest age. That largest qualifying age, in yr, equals 187.0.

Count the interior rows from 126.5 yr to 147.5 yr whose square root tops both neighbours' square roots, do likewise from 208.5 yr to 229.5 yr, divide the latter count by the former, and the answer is 1.2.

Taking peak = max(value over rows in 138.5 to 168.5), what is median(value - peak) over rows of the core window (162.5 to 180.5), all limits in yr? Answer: -61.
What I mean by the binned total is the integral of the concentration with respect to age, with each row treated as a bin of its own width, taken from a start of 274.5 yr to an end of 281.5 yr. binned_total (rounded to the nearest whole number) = 2046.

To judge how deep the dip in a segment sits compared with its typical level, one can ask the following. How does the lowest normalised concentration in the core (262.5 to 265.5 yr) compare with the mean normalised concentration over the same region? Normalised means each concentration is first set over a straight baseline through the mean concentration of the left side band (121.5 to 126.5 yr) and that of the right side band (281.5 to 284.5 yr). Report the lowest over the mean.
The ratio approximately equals 0.98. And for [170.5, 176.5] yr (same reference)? 0.99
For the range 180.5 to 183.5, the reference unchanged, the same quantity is 0.94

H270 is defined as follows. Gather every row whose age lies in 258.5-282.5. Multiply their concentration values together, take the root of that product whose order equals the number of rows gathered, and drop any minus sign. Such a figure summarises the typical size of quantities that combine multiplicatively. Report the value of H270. 316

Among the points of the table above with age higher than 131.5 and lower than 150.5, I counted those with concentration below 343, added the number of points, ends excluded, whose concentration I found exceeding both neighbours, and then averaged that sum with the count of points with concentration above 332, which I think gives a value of 12.5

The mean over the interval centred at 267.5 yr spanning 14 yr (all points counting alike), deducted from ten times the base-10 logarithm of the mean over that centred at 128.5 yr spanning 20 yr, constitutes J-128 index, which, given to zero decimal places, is -301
